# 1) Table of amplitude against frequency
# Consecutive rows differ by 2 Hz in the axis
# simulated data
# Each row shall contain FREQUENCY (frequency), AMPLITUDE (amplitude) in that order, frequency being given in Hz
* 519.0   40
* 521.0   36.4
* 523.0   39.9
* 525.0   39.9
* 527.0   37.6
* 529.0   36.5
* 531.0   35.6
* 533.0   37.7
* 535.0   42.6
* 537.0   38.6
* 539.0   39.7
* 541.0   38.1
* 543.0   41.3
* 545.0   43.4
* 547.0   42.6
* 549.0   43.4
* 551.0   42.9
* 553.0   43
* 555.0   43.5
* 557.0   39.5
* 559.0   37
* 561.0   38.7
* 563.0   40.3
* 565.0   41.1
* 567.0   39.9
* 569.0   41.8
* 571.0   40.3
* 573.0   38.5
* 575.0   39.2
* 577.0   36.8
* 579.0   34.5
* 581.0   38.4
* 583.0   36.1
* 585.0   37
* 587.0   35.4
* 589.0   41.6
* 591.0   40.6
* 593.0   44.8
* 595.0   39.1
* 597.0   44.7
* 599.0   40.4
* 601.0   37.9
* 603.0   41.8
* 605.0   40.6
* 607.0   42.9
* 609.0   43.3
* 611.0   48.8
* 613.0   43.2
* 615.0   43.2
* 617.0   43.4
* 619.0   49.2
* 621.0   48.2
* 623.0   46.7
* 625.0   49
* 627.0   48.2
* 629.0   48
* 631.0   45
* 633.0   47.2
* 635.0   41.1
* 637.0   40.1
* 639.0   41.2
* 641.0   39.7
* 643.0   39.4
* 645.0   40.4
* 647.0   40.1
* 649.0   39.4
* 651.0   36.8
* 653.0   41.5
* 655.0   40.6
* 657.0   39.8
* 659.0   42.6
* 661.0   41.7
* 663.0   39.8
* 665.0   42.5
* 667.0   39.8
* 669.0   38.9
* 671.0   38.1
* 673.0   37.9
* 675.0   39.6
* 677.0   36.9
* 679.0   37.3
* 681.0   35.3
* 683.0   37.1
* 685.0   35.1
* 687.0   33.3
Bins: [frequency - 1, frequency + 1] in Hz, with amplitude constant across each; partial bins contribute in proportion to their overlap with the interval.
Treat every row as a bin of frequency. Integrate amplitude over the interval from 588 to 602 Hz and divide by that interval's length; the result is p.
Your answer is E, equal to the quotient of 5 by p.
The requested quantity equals 0.121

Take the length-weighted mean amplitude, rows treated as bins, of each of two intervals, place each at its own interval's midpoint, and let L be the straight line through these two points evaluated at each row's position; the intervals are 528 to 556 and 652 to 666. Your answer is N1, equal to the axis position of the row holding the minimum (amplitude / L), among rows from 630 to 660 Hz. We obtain 651.0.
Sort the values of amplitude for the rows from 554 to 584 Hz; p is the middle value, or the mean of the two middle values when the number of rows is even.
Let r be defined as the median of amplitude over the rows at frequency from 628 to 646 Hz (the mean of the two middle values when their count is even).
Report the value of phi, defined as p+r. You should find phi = 80.3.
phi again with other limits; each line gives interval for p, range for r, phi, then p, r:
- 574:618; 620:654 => 81.8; 41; 41.2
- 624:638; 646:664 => 87.3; 47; 40.1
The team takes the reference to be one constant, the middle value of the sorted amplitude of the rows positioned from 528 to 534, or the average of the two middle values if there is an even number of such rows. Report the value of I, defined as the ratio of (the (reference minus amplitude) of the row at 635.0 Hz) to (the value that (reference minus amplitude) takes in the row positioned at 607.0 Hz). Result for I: 0.7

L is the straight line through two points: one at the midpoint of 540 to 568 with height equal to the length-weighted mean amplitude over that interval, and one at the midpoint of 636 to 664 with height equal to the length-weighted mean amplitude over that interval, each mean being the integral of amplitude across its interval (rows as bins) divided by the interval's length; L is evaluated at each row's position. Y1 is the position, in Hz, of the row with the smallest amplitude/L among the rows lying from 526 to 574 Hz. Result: 531.0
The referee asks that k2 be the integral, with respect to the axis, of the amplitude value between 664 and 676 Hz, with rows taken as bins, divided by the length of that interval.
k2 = 39.5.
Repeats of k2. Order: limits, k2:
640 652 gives 39.3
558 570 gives 39.8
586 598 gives 41.0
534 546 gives 40.6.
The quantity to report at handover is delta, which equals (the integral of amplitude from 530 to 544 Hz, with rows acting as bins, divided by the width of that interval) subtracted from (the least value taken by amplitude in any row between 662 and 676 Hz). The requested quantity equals -1.2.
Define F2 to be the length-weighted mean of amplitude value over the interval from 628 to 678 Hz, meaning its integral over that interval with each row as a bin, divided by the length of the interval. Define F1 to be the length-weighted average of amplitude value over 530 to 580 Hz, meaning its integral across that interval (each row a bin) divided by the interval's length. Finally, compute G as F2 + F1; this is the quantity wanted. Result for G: 80.7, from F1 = 40.0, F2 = 40.7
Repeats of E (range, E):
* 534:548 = 0.122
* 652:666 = 0.121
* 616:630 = 0.105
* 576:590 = 0.135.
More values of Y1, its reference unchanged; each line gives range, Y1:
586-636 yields 587.0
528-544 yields 531.0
